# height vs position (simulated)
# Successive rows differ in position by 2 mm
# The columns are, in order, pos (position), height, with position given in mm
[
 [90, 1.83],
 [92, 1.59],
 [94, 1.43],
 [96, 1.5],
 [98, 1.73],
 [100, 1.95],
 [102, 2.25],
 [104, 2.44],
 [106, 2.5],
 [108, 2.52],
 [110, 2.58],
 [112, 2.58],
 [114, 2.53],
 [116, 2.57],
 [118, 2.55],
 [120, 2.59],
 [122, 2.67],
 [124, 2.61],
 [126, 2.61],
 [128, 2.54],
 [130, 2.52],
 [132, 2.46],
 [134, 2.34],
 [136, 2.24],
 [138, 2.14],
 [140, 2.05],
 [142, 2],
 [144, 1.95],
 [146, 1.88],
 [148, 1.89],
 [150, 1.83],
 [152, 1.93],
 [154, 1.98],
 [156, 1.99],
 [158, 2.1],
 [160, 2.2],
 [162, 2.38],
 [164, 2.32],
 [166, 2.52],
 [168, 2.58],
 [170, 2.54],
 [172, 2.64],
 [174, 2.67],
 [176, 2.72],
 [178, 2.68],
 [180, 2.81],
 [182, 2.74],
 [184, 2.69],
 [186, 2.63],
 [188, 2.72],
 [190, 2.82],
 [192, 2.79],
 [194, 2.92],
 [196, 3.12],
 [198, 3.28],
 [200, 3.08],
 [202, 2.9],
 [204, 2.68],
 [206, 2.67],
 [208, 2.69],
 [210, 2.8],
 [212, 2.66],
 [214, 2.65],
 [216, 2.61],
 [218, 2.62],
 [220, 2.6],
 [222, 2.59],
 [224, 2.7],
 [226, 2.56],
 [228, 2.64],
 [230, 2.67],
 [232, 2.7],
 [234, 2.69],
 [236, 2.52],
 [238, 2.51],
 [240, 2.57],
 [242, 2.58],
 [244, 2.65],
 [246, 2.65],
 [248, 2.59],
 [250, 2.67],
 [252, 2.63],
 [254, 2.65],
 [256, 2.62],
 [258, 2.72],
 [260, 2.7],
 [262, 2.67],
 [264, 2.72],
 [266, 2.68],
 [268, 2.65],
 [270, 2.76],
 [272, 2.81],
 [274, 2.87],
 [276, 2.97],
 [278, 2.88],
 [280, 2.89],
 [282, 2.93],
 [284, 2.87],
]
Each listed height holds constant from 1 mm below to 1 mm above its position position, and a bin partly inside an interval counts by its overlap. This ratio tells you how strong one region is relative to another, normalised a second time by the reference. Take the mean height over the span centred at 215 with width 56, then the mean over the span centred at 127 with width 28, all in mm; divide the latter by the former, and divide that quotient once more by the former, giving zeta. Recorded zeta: 0.33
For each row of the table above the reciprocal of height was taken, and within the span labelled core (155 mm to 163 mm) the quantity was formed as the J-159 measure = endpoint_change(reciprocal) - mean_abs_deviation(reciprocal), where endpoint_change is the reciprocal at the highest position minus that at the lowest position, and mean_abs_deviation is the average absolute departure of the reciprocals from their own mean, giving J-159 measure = -0.108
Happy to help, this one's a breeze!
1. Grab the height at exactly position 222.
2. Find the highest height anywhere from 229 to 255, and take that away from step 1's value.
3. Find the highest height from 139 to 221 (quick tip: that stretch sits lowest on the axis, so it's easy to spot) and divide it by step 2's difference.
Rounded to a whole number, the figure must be -30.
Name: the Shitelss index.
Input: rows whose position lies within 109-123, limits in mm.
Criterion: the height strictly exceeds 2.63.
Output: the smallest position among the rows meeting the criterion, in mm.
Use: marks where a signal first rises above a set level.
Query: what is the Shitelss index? 122 mm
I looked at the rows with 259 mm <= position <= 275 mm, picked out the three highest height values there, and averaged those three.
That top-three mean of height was 2.81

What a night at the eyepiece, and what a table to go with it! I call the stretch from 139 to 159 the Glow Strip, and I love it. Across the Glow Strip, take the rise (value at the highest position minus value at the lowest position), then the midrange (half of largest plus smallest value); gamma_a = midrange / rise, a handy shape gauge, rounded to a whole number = 39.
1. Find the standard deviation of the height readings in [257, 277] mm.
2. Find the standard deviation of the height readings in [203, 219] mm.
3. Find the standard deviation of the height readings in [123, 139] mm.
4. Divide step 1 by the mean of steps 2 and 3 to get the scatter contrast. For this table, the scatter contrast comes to 0.9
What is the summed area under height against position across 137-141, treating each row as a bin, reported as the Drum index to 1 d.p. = 8.4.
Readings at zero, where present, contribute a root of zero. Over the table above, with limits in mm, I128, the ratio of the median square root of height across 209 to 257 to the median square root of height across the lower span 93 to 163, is 1.08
